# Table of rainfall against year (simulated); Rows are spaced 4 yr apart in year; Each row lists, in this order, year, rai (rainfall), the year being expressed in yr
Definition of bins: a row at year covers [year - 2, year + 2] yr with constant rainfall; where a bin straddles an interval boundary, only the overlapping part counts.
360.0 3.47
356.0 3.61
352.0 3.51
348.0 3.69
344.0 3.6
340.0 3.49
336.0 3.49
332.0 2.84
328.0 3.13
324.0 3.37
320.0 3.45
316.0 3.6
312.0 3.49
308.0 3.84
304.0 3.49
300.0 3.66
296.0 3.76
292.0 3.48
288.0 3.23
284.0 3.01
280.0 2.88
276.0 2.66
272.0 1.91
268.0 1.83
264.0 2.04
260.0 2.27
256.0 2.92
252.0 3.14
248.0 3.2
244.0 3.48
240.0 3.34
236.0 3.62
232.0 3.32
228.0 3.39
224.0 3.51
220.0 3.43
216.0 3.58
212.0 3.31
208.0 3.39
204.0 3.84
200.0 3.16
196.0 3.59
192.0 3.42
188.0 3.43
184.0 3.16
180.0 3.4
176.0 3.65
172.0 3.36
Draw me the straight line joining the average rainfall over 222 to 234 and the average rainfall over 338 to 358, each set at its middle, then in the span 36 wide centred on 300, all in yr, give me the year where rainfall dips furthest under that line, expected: 284.0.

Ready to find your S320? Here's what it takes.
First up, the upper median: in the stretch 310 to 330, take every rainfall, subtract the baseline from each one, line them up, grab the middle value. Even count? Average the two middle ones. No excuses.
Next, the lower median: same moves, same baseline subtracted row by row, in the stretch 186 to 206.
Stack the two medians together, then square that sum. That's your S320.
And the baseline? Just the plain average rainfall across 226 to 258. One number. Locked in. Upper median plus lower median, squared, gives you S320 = 0.077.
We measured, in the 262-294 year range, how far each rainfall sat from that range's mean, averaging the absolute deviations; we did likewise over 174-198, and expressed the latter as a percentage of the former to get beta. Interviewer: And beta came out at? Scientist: 23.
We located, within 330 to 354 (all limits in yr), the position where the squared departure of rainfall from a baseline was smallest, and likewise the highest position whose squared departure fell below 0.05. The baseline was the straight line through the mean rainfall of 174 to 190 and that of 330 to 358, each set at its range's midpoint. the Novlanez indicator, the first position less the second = -12 yr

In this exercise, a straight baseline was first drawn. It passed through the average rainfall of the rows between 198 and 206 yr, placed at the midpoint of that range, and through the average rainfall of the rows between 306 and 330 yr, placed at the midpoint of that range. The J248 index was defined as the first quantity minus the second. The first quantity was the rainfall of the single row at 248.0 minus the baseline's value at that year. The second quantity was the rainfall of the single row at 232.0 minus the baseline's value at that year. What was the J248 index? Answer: -0.12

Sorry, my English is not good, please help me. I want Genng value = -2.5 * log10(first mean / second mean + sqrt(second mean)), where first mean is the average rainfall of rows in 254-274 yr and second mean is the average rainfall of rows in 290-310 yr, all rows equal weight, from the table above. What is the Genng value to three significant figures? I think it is -1.00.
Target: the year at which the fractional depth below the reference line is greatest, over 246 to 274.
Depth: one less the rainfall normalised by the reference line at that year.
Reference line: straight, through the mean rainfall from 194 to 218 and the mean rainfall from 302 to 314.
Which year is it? 268.0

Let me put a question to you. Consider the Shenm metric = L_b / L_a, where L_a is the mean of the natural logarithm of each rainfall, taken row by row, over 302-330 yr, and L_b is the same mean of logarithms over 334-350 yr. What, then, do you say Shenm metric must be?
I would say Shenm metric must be 1.02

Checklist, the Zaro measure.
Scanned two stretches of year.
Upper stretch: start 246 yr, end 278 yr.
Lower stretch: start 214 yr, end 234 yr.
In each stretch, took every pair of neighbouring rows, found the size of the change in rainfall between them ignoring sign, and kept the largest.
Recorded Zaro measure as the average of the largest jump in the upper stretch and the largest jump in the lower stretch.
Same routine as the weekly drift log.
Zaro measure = 0.450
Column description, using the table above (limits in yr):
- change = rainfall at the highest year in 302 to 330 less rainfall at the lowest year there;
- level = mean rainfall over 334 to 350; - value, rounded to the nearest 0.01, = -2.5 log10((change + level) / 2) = -0.51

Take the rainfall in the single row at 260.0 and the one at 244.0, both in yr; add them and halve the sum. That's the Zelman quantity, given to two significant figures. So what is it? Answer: 2.9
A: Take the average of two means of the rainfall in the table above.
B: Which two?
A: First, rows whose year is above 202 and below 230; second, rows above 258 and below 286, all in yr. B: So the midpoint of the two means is 2.93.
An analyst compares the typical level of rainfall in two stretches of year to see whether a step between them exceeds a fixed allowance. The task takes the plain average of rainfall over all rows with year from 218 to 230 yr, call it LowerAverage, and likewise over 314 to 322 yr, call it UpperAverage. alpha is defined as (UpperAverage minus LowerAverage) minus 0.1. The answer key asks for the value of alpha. -0.02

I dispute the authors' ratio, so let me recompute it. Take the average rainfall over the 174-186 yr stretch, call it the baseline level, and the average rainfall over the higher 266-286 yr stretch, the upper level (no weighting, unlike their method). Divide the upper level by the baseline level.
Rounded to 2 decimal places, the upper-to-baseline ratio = 0.72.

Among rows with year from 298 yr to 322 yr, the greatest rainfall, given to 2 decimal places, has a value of 3.84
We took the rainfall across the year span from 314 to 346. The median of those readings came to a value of 3.47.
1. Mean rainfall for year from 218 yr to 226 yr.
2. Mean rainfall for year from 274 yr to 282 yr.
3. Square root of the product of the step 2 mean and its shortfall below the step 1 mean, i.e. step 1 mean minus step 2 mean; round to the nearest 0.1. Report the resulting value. 1.4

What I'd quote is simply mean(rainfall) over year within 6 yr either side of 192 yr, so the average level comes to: 3.48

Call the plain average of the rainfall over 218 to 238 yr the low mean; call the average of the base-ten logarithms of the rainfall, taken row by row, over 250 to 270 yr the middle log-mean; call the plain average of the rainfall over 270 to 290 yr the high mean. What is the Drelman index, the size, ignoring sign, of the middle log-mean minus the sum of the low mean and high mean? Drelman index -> 5.8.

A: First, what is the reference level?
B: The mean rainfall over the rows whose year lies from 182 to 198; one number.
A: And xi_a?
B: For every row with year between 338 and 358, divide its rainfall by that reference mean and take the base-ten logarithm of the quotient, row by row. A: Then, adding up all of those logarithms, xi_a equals 0.11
